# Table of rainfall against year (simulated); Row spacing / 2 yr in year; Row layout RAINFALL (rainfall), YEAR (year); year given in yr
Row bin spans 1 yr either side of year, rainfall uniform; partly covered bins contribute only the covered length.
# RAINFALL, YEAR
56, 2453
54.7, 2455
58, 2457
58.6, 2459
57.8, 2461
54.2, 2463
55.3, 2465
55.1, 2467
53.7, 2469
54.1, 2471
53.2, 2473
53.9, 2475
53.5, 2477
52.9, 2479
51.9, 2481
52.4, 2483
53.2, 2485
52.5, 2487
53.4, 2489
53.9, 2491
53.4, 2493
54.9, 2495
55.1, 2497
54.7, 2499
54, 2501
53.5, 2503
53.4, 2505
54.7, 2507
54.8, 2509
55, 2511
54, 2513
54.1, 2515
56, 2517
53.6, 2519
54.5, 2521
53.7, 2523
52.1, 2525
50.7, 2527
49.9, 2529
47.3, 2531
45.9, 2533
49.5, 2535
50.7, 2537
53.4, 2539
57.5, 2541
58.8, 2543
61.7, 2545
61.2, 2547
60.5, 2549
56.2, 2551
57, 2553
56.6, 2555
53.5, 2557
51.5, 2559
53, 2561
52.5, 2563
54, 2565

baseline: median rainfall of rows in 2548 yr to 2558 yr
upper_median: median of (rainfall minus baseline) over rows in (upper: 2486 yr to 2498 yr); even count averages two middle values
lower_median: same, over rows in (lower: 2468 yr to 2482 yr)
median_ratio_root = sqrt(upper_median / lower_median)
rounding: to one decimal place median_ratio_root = 1.0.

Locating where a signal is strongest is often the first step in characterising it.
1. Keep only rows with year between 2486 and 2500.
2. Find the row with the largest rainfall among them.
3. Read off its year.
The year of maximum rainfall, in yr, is 2497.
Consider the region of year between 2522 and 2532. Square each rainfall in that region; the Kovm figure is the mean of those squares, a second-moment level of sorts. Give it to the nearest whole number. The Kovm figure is 2579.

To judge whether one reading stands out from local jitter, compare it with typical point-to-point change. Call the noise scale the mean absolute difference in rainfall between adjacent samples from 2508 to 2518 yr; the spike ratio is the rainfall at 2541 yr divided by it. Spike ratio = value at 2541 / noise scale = 72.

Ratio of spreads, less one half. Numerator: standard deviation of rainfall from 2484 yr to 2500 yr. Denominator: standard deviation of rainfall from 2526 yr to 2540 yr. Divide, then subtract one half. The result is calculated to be -0.12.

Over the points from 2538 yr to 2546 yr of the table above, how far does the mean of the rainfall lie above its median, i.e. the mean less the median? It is -0.30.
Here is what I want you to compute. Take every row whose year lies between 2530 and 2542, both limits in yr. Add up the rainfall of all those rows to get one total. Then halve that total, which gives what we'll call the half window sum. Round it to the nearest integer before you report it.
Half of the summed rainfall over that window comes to 152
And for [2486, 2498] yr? 162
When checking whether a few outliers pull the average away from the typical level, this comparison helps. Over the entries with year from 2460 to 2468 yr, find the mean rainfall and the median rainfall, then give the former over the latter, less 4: -2.99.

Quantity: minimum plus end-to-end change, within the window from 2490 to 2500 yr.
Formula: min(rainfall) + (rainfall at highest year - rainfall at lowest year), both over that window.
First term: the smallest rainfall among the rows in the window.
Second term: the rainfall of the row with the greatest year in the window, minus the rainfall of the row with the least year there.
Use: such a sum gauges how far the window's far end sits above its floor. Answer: 54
